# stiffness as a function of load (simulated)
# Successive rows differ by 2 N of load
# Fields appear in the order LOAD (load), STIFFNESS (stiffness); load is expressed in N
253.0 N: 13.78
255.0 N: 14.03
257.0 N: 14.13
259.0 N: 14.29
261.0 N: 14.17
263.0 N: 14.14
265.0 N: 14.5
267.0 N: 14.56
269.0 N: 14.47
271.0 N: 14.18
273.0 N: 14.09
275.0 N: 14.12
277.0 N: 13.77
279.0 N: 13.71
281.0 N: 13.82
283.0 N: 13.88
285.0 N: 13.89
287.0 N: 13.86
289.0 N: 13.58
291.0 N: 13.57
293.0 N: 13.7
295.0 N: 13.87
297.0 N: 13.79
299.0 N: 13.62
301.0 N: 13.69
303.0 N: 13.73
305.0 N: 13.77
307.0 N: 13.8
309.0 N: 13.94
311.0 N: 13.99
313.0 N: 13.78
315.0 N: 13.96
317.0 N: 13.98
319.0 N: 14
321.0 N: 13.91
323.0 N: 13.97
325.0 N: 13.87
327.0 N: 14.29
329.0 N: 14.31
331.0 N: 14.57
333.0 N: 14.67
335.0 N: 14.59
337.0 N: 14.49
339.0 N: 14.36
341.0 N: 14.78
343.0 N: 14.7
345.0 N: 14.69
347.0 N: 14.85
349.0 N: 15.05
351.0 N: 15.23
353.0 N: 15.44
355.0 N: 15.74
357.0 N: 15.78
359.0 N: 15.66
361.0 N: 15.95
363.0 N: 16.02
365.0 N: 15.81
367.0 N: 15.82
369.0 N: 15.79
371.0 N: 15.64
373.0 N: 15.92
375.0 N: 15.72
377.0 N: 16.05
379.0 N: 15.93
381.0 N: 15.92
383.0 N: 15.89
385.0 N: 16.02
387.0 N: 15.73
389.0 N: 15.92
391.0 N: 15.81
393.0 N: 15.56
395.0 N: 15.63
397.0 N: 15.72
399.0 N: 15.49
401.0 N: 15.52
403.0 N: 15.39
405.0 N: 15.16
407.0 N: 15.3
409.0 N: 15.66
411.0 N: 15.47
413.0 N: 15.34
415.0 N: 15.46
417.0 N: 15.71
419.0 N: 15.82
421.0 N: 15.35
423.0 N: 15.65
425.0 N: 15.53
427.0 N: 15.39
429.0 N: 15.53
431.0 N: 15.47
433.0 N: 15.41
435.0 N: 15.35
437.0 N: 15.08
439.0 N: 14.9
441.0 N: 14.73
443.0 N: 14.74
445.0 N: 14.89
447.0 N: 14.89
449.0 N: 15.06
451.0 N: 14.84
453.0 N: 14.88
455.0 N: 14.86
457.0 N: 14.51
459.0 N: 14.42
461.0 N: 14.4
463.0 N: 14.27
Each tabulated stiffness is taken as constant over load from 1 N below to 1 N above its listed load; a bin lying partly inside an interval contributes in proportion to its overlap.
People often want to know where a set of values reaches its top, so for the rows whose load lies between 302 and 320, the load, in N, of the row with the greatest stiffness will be 319.0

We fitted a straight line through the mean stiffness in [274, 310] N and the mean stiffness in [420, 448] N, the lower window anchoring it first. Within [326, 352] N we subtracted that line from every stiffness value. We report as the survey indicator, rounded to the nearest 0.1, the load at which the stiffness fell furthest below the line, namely 339.0 N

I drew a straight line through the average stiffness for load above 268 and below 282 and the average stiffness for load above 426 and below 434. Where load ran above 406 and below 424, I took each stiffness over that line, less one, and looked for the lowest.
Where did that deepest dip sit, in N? 421.0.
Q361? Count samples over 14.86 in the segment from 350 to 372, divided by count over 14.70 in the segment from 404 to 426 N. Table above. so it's 1.00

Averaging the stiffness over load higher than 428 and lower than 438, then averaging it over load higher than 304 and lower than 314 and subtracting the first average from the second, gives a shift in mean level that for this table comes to -1.5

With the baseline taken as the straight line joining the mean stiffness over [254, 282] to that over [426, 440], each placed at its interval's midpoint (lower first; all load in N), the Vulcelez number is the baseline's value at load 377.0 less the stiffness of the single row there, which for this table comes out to -1.1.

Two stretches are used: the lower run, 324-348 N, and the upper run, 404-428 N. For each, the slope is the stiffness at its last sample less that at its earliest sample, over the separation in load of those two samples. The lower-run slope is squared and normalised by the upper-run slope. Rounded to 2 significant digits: 0.19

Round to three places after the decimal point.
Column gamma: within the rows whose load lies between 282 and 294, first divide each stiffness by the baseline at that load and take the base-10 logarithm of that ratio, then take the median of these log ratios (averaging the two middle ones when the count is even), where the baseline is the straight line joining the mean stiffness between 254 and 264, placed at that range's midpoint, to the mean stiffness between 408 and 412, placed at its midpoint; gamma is -0.020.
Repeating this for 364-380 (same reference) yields 0.018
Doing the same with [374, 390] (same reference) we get 0.017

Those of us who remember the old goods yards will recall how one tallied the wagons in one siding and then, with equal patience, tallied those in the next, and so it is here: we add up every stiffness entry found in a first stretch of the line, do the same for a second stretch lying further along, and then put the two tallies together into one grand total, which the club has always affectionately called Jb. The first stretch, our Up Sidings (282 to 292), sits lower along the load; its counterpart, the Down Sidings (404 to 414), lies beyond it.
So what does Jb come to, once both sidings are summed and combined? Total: 146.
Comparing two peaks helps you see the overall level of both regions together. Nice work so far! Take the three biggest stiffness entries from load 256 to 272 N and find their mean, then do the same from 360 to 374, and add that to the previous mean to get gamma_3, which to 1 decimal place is 30.5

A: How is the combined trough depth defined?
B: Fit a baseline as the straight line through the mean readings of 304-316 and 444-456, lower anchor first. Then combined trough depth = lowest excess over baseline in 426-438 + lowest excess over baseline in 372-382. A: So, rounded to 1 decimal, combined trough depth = 1.6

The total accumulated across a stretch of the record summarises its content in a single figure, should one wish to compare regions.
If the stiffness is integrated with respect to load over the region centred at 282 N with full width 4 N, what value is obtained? 55.4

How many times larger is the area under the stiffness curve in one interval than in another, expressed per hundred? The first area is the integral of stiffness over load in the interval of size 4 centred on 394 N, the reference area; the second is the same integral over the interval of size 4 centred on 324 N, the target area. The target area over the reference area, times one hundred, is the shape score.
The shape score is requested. 89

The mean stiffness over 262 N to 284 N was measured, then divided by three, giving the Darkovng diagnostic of 4.7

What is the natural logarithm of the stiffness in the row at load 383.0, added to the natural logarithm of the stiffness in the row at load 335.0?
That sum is 5.45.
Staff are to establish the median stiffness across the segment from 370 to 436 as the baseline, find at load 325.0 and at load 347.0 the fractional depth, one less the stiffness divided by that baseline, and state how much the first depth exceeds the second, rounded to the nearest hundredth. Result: 0.06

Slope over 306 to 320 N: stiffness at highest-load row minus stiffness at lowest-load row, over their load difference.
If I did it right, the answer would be 0.017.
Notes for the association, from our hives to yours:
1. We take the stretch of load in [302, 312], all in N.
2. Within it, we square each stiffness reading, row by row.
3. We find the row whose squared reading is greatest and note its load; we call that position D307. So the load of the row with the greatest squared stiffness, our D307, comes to 311.0 N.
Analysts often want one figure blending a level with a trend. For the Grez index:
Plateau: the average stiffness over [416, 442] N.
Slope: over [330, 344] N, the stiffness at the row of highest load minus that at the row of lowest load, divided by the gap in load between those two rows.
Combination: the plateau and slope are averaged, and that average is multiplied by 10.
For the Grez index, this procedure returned 76.9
